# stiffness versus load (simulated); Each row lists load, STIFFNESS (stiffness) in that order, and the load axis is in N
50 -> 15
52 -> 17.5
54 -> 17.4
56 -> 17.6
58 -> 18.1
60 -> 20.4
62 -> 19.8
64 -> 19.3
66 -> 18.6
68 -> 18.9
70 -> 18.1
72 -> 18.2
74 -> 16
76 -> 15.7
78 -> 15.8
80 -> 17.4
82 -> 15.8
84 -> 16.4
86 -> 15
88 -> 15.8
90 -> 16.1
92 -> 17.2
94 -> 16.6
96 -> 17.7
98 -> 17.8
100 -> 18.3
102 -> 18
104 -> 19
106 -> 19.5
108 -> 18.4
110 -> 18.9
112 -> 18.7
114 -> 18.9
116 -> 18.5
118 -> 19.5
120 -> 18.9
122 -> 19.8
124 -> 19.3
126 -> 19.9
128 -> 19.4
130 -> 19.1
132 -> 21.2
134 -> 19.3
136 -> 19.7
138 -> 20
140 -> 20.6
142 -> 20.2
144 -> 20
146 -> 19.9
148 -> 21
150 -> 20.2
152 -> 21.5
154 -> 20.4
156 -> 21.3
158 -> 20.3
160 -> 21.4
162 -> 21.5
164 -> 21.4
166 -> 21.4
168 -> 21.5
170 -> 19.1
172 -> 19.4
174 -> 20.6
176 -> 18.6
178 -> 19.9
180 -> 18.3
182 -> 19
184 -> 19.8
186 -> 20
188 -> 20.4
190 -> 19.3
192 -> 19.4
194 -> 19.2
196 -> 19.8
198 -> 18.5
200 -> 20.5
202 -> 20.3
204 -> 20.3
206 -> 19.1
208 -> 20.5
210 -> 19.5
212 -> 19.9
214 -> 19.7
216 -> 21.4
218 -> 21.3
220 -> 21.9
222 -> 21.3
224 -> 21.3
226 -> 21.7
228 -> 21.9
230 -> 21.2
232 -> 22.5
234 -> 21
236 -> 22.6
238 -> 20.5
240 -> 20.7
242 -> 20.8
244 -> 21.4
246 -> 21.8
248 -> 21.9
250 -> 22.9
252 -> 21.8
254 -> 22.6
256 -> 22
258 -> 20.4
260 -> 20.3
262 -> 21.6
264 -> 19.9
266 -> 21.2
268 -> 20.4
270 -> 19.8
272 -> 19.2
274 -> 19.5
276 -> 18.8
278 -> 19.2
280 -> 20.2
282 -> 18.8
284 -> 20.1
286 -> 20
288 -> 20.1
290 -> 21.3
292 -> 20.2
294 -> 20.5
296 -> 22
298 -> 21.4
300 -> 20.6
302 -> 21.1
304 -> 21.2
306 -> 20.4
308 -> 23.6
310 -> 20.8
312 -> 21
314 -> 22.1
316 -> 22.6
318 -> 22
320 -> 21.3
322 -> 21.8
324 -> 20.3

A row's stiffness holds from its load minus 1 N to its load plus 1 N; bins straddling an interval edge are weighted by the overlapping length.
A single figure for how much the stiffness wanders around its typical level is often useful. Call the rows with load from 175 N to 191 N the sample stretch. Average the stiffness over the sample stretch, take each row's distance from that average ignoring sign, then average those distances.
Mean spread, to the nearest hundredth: 0.61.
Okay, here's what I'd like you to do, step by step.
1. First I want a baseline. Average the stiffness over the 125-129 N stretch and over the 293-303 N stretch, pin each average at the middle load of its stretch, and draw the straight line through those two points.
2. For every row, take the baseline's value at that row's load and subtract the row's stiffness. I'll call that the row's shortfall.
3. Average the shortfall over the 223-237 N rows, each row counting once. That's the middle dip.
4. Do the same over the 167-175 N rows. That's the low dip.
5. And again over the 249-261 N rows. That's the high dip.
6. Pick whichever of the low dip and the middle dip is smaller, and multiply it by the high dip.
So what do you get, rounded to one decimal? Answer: 1.1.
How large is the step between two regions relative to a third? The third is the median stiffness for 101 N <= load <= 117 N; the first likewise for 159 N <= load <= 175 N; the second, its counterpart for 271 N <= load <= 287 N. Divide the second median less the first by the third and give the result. -0.11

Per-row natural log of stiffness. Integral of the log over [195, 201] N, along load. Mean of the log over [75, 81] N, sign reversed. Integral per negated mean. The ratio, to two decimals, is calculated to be -6.40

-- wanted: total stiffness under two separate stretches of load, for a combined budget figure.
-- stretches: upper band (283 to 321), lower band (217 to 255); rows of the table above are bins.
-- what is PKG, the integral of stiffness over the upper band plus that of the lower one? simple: 1627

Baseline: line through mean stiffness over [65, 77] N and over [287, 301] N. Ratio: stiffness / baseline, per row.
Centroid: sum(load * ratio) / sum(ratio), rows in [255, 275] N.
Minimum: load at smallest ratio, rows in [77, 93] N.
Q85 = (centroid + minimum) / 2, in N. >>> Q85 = 175.4 N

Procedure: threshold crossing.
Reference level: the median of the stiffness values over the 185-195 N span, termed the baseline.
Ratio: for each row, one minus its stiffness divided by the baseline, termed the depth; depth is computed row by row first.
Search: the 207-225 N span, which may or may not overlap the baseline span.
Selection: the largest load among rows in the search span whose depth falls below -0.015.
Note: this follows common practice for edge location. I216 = 224 N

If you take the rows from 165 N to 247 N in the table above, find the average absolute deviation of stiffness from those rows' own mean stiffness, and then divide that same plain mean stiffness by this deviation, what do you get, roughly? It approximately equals 22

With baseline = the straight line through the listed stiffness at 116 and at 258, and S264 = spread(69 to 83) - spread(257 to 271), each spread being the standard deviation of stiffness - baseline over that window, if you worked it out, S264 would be 0.5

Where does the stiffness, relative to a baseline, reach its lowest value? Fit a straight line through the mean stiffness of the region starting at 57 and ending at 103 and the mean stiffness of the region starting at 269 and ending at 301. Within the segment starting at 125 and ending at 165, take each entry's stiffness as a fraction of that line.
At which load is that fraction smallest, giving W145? 130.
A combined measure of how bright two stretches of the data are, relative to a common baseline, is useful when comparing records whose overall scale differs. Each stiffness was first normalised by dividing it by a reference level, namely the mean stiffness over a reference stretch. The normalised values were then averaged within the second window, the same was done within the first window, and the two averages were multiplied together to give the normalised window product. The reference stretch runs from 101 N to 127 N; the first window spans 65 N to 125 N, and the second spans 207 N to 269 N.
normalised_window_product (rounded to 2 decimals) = 1.04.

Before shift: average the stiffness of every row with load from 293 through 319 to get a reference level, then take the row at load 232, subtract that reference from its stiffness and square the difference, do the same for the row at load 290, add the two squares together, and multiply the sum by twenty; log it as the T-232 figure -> 21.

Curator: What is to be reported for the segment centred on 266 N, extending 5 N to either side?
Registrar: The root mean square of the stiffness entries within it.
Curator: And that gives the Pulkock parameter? 20.6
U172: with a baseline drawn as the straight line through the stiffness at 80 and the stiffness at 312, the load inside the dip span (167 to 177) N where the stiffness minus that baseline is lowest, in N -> 176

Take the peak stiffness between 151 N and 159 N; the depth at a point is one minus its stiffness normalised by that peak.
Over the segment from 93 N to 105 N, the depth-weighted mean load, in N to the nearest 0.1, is 98.4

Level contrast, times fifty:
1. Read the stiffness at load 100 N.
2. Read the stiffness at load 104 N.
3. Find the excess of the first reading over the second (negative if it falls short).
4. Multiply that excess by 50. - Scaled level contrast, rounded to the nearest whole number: -35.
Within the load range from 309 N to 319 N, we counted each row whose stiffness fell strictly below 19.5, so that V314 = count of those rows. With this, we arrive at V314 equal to 0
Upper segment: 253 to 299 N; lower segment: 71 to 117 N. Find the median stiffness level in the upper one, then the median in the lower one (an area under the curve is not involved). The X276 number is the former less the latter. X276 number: 2.5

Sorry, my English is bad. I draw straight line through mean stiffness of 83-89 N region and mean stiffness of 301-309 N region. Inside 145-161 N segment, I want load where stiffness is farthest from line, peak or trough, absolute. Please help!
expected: 152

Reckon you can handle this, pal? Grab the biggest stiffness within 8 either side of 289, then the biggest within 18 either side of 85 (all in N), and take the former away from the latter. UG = -3.1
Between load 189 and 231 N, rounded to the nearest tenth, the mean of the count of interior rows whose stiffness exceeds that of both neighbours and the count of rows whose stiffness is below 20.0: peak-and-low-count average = 8.5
